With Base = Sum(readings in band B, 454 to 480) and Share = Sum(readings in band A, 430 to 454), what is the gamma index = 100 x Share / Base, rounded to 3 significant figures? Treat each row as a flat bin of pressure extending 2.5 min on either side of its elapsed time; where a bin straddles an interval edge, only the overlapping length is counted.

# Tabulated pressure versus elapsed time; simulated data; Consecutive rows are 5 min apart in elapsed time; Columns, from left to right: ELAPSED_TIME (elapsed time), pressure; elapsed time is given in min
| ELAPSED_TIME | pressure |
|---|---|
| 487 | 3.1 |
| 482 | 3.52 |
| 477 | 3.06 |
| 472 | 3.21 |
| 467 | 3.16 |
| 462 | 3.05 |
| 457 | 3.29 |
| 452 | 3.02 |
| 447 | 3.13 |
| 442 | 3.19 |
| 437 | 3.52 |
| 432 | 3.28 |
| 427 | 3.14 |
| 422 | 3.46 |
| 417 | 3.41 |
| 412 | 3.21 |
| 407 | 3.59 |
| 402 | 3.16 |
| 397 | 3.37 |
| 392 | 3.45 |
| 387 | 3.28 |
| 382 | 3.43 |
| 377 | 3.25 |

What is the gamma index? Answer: 102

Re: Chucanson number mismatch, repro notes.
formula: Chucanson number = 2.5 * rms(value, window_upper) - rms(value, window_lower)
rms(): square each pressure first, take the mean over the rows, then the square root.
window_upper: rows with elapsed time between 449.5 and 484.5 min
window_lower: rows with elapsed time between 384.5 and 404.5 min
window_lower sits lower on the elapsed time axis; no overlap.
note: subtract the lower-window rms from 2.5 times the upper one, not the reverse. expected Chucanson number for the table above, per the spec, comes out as 4.66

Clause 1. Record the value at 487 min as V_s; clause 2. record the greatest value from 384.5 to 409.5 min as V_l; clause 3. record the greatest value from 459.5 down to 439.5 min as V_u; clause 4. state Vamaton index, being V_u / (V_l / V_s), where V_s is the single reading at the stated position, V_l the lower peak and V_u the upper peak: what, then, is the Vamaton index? 2.84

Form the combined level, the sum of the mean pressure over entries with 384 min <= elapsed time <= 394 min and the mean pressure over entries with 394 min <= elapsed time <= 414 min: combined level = 6.70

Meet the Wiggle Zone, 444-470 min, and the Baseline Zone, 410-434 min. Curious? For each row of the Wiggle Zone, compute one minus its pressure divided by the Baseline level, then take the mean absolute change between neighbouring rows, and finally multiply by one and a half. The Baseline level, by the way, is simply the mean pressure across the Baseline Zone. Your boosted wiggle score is 0.083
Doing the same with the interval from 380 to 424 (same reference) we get 0.095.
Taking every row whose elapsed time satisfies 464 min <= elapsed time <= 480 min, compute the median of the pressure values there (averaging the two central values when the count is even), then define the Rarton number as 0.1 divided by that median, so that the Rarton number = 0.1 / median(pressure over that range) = 0.0316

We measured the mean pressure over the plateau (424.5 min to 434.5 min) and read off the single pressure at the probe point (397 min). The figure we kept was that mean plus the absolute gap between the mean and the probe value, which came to 3.37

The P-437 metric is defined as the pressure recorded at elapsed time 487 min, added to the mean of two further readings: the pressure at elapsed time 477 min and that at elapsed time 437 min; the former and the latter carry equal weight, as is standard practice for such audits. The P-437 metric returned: 6.39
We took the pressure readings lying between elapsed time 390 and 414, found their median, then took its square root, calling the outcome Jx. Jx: 1.836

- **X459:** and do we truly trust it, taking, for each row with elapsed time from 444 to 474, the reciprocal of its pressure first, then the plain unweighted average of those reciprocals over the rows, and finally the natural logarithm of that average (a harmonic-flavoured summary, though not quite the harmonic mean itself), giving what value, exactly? -1.14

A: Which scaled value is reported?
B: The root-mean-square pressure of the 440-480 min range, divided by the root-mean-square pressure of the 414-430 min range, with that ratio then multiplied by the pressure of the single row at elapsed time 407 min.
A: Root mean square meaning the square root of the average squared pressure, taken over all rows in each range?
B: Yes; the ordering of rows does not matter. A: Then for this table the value 3.38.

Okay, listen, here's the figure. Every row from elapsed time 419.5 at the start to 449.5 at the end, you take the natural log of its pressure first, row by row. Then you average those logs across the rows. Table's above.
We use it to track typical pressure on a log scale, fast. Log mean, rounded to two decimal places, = 1.19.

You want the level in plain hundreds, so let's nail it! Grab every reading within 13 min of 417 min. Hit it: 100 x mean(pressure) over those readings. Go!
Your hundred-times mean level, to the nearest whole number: 336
